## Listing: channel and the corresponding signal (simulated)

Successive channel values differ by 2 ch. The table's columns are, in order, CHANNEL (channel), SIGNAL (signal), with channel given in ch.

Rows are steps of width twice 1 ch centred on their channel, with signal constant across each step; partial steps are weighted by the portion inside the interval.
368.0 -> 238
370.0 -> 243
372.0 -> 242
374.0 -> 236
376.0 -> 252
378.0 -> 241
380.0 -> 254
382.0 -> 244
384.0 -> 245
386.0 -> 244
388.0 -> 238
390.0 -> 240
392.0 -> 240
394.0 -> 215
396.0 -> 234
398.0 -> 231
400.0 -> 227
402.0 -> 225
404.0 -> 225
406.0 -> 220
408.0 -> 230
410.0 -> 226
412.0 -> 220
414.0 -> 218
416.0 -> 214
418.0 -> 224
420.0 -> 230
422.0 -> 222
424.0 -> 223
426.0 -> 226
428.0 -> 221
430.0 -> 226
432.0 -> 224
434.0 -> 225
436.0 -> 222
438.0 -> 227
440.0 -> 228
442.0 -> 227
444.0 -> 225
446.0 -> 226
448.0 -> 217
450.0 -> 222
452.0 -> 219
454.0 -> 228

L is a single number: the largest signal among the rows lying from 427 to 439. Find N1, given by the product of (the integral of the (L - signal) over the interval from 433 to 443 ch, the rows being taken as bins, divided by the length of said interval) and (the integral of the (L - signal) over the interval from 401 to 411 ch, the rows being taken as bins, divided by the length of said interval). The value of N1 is 2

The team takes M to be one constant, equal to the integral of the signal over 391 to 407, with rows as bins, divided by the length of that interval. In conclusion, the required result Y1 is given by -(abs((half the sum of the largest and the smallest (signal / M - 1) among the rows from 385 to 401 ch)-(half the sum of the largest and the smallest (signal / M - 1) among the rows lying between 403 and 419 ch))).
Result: -0.03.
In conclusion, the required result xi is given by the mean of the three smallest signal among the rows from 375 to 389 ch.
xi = 241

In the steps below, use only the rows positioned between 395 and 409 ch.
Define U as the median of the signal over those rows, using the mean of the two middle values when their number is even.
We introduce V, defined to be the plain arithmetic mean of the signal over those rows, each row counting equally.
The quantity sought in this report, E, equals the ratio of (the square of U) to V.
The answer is 227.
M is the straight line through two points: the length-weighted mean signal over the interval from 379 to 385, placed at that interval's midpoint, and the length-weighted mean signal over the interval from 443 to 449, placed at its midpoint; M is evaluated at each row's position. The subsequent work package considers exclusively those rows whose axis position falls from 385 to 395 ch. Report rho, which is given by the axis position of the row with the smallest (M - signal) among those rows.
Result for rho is 386.0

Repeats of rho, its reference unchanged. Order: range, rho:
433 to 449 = 446.0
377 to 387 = 380.0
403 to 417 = 408.0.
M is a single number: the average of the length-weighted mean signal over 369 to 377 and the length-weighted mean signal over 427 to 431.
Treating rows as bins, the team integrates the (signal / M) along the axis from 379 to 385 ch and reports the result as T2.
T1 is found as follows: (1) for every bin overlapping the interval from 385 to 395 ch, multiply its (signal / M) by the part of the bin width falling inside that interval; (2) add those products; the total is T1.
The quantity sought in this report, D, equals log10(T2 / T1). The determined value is -0.20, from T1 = 10.09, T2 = 6.4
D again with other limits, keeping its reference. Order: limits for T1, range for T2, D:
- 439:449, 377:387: 0.04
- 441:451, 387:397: 0.02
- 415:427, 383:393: -0.05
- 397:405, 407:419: 0.17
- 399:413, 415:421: -0.37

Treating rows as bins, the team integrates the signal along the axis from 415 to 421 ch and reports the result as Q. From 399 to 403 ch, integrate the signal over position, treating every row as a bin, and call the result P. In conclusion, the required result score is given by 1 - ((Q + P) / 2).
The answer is -1119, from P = 904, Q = 1336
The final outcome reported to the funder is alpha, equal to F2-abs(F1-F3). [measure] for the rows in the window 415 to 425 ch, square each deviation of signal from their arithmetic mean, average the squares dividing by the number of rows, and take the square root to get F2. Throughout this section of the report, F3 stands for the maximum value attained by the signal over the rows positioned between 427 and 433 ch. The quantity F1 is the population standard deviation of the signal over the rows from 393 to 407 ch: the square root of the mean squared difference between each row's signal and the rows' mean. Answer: -215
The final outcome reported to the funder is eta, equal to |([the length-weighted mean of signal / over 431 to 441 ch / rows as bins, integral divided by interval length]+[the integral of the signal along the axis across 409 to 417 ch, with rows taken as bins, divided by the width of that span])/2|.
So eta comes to 222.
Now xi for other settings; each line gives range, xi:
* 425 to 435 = 223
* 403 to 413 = 222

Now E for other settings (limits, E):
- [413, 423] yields 222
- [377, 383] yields 242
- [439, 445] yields 227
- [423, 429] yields 223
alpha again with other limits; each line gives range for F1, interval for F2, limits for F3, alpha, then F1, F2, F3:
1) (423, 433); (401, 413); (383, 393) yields -240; 2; 3.5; 245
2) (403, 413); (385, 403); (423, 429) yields -214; 4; 8.6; 226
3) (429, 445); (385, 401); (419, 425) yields -219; 2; 8.7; 230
